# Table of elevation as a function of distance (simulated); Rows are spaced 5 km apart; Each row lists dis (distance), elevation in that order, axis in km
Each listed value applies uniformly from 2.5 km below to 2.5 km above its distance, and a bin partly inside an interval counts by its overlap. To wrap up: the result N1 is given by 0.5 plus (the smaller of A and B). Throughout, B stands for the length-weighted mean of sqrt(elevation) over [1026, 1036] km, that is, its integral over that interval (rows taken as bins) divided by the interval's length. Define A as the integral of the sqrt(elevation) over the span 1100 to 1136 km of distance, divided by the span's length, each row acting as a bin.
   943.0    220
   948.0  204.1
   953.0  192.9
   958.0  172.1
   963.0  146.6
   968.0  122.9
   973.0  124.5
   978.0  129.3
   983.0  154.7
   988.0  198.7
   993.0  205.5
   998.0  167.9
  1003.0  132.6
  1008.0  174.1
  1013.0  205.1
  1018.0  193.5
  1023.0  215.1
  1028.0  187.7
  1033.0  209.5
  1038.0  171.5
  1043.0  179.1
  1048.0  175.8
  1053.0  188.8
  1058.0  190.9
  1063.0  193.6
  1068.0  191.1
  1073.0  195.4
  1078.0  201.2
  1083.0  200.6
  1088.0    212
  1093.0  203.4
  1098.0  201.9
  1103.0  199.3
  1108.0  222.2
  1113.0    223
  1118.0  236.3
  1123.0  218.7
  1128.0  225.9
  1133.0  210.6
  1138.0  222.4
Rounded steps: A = 14.8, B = 14.1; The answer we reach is 14.6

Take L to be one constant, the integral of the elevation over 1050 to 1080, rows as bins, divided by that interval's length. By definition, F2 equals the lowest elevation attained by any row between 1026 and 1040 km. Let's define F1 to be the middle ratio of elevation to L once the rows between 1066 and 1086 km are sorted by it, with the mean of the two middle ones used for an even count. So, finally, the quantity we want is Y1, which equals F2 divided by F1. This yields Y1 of 167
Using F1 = 1.03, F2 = 171.5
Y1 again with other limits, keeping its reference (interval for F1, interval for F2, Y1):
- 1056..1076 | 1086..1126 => 200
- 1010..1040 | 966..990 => 119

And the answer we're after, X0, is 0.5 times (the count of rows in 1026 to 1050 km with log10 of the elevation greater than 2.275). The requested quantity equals 0.50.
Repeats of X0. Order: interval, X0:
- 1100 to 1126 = 2.50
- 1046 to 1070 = 2.00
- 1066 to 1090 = 2.50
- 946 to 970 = 1.00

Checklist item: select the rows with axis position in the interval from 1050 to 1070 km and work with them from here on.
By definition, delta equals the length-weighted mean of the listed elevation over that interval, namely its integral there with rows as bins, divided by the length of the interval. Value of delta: 191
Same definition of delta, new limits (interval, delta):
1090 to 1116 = 211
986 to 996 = 201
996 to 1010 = 157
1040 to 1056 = 181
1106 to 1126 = 225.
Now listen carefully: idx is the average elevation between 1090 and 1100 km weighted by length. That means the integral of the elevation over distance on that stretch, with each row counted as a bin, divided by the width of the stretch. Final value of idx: 203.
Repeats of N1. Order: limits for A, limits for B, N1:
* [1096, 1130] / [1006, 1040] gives 14.4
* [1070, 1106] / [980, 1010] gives 13.6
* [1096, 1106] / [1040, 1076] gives 14.2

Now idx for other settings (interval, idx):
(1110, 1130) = 226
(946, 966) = 177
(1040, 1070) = 186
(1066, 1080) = 196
